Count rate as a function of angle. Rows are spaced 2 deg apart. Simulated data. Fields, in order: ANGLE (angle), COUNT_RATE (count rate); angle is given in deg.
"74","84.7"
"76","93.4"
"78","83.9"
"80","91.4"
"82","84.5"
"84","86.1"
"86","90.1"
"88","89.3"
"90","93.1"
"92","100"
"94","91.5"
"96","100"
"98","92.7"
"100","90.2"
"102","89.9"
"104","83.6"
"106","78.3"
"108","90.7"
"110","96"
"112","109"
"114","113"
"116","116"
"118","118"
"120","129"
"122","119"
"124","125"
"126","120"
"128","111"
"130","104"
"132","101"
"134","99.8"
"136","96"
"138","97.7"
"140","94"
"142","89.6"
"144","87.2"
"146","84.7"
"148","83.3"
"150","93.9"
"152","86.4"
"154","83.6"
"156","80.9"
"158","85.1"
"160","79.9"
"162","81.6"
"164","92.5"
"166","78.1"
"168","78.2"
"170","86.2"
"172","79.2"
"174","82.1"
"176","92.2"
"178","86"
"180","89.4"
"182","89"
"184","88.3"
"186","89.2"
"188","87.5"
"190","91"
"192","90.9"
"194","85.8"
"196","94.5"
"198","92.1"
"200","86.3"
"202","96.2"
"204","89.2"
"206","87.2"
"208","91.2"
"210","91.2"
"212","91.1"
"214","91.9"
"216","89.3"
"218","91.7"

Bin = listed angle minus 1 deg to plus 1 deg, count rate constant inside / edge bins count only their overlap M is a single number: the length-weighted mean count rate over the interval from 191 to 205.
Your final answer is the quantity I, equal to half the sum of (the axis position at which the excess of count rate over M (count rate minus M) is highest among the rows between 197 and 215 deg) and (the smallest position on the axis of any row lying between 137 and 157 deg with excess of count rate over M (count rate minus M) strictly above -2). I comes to 170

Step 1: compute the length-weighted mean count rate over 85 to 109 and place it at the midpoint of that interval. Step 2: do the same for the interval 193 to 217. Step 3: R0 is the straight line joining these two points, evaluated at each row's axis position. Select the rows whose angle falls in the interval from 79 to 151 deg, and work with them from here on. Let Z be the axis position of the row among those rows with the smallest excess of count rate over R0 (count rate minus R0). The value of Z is 106 deg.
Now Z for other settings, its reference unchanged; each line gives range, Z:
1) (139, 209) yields 166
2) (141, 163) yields 160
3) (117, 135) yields 134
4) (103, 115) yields 106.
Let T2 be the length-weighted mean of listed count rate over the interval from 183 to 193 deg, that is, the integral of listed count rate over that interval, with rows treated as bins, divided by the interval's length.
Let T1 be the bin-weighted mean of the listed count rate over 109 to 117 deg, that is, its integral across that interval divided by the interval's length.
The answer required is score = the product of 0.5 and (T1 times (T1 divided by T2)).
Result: 66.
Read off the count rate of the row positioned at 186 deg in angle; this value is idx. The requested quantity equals 89.2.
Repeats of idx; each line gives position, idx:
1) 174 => 82.1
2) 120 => 129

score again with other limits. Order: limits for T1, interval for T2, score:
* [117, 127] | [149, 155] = 85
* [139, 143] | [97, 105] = 47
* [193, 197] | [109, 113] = 40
